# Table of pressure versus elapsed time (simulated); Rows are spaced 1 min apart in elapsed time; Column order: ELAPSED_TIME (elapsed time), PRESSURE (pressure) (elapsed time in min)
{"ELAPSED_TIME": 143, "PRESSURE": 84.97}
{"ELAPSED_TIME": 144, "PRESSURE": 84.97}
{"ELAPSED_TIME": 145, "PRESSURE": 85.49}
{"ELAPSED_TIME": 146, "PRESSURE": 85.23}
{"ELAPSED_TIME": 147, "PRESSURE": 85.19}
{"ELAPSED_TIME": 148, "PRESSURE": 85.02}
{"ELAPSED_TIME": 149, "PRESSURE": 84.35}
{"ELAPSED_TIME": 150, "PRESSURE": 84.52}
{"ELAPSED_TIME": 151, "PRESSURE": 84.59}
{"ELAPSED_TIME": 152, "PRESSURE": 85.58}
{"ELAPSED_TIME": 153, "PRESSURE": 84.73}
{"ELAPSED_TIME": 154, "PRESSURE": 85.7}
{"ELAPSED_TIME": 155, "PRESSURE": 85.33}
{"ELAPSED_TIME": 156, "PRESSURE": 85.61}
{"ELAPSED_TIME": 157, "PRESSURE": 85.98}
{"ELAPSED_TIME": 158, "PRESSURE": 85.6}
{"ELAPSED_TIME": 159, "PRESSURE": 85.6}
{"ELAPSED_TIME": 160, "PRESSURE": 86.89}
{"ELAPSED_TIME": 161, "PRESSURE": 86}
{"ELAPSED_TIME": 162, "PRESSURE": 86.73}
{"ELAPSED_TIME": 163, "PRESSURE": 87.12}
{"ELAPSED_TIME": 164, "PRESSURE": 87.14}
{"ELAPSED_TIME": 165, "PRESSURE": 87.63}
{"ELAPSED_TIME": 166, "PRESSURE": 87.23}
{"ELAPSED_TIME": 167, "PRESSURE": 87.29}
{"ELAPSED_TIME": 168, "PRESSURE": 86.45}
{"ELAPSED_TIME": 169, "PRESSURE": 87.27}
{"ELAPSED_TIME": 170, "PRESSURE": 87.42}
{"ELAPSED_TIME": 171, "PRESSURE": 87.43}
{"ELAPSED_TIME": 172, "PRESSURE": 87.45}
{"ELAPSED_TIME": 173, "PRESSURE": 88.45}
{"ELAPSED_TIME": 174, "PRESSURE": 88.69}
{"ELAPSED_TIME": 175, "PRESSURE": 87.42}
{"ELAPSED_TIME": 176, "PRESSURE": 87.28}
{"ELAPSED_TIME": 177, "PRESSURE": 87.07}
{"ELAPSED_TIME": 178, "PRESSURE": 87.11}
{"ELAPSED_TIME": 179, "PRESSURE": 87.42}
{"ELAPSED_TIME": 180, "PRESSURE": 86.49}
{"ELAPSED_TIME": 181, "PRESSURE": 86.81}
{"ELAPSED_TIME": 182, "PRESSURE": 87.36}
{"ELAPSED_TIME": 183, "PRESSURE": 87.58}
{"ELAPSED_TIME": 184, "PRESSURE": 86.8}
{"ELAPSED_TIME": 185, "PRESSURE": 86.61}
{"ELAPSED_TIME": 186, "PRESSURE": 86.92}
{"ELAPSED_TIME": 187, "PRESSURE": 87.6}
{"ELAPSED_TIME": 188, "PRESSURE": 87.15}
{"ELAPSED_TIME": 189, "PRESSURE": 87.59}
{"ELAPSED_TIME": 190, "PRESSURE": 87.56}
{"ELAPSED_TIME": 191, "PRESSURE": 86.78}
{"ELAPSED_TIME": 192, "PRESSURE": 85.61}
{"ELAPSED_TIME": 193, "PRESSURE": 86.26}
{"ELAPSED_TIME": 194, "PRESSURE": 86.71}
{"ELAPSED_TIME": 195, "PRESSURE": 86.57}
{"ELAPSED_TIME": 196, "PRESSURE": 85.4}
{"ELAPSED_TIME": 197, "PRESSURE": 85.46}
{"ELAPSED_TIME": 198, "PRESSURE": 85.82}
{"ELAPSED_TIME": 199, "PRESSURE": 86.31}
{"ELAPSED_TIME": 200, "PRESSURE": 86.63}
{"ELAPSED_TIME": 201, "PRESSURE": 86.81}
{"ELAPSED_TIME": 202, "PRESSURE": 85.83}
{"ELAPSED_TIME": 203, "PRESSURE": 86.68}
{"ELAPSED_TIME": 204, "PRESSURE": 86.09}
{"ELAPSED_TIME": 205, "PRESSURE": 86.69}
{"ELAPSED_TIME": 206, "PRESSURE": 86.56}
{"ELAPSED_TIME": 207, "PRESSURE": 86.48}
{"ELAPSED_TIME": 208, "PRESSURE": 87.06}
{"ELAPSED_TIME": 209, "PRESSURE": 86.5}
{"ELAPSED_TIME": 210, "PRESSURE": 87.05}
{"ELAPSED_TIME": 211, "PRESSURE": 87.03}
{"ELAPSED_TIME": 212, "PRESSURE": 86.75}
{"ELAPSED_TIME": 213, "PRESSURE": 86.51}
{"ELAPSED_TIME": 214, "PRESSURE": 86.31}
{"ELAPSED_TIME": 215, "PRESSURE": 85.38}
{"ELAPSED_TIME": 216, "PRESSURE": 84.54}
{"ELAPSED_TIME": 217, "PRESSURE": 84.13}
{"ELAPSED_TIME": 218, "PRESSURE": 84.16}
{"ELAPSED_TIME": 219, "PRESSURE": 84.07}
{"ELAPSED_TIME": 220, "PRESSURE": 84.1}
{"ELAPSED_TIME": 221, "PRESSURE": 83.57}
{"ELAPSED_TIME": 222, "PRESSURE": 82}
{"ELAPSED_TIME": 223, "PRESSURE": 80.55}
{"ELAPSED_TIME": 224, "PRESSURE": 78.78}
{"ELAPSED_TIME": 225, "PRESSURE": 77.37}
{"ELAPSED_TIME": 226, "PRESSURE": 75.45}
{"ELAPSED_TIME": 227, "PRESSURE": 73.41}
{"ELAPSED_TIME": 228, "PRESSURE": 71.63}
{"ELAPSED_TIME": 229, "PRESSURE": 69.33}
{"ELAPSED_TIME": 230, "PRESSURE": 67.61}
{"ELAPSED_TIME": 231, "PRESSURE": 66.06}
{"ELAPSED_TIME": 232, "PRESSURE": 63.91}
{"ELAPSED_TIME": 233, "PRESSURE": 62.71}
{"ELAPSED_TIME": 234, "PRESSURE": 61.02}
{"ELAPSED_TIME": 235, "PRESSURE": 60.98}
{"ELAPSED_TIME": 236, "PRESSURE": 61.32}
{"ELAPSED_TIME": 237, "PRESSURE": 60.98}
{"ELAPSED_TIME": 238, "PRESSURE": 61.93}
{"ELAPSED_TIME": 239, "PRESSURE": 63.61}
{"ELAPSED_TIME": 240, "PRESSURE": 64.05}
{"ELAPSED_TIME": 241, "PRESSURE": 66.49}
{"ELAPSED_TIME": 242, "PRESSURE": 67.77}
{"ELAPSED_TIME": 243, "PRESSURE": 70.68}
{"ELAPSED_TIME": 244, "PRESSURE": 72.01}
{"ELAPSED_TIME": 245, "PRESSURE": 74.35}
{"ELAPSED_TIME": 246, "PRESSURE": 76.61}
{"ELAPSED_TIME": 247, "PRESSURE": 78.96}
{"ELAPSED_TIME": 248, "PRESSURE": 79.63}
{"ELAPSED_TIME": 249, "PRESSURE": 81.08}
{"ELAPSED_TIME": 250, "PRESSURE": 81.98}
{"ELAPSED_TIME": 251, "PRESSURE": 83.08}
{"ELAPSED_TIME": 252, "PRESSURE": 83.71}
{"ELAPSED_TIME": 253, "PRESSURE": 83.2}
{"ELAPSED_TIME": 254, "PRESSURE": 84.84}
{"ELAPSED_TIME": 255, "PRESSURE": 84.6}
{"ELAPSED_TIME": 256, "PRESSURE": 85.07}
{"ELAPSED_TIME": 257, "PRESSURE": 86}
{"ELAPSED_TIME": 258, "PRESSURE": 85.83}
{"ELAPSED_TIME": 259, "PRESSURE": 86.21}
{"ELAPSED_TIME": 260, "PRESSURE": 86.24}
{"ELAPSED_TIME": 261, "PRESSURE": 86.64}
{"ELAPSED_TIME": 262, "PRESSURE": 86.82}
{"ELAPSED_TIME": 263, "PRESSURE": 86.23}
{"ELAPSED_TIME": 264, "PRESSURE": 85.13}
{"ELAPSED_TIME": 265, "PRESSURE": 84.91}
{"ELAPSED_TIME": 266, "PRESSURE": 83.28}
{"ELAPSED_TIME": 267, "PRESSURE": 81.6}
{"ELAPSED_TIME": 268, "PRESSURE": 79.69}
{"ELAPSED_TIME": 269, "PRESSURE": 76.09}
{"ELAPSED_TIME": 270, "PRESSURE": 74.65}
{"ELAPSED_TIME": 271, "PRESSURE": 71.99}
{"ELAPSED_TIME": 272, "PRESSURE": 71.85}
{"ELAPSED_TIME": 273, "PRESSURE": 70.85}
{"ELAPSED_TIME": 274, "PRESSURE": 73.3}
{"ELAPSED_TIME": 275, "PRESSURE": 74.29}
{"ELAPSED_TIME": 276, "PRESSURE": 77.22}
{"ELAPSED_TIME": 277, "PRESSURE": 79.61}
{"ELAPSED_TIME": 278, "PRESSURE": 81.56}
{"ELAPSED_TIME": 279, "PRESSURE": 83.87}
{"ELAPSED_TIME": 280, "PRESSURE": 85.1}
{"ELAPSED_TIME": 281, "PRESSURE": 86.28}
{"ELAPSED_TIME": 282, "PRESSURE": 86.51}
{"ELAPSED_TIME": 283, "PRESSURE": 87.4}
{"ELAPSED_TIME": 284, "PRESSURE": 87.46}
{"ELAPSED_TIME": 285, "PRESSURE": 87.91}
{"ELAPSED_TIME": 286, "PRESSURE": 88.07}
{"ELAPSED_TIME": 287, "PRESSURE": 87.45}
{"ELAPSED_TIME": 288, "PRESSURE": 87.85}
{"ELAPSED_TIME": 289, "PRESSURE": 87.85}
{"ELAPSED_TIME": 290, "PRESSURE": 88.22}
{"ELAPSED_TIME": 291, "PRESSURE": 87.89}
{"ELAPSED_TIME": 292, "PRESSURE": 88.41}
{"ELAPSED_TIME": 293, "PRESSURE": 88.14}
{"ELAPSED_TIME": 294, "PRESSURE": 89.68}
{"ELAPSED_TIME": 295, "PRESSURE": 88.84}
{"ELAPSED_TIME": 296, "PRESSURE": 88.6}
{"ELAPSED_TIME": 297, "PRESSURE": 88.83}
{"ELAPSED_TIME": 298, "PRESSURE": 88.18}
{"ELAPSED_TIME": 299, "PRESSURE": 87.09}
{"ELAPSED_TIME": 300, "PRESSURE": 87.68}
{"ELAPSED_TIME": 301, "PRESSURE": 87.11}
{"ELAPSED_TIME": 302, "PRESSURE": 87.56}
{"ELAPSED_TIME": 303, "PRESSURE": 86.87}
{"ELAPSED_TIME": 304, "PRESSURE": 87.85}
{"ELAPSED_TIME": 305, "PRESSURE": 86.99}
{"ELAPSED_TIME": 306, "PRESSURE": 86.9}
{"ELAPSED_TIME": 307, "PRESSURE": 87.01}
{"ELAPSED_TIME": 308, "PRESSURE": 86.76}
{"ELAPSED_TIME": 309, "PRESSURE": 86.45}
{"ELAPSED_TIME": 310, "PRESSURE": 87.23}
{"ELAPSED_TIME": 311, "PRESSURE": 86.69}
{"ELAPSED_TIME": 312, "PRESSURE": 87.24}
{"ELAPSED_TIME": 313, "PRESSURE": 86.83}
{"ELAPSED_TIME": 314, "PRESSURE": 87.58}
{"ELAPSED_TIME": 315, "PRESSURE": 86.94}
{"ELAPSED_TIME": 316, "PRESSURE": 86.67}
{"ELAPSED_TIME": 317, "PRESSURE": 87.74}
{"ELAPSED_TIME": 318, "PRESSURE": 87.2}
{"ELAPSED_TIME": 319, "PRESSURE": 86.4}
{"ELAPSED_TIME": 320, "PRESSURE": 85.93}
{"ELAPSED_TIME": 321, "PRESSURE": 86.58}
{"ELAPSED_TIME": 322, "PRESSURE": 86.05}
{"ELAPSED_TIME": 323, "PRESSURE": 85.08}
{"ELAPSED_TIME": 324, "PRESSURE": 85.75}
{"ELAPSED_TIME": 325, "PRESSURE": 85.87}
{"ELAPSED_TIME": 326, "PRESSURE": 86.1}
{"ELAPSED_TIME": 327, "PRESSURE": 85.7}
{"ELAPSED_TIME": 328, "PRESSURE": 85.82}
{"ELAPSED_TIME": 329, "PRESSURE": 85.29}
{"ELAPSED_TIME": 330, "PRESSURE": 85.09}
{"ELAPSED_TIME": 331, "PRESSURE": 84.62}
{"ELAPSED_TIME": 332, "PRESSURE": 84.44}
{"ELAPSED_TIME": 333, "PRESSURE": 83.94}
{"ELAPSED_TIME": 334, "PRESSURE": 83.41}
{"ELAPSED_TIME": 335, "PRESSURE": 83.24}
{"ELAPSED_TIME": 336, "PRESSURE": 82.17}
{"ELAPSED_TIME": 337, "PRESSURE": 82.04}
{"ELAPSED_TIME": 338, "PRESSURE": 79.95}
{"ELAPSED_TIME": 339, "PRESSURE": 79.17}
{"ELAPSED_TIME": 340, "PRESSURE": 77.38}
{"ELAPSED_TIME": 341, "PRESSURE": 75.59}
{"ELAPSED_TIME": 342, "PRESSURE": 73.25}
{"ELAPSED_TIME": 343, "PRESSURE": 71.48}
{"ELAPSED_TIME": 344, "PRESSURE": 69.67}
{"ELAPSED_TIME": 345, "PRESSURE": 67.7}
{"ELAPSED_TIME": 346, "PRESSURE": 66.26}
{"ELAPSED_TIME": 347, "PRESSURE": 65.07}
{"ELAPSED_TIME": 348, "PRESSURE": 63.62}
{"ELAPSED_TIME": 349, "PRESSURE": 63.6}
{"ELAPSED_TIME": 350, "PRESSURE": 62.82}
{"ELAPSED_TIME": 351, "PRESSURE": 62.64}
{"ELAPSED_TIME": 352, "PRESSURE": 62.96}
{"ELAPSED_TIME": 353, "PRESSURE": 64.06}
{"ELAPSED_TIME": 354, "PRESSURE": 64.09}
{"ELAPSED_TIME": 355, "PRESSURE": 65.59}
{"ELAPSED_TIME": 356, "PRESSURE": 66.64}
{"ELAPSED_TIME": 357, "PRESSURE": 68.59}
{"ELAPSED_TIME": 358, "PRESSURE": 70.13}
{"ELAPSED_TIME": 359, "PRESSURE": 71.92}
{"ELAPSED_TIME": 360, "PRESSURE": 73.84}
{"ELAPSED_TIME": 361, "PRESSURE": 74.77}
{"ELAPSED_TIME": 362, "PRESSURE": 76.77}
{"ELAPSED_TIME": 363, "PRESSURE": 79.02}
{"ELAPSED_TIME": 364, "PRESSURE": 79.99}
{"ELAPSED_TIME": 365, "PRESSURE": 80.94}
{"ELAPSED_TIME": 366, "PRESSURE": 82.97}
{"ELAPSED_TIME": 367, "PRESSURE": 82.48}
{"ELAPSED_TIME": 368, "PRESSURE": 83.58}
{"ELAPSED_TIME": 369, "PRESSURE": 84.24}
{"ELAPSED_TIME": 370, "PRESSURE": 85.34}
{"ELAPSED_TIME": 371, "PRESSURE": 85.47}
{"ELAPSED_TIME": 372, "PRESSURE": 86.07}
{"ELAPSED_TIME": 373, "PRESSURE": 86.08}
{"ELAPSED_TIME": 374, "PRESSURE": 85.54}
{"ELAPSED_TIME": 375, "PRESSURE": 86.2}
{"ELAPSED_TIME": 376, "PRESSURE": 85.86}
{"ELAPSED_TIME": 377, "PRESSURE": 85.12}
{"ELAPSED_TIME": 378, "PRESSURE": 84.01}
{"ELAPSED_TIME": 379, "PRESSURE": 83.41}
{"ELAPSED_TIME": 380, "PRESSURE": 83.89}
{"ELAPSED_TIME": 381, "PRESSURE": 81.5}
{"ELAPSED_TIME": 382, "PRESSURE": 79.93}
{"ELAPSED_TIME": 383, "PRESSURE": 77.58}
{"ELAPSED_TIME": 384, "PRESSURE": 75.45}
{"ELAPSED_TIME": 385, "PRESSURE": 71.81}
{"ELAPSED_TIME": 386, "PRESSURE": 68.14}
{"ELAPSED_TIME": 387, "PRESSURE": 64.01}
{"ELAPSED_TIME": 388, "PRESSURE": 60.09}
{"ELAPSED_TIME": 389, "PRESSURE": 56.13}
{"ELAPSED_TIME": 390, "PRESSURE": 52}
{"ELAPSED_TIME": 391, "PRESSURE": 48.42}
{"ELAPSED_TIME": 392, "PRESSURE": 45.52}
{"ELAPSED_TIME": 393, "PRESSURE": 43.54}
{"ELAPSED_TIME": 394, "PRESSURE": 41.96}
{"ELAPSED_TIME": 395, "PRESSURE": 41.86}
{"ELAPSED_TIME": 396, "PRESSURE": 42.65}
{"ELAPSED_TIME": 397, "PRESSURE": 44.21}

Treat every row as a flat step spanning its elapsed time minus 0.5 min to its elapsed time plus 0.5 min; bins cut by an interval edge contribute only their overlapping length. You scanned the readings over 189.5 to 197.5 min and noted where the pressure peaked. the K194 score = 190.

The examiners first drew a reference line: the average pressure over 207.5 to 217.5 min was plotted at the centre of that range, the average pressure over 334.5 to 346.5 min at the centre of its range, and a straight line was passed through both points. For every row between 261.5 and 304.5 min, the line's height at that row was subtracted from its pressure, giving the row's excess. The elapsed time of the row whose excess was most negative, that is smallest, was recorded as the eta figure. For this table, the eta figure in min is 273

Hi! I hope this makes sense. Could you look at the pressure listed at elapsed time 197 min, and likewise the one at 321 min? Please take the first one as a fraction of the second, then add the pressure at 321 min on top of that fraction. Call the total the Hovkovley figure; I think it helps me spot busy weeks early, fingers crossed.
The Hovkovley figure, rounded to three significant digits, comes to 87.6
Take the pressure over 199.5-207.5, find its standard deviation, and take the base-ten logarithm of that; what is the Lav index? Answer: -0.5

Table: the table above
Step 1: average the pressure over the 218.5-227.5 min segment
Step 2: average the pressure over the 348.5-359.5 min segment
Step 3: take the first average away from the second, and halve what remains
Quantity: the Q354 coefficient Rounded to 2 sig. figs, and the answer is -7.1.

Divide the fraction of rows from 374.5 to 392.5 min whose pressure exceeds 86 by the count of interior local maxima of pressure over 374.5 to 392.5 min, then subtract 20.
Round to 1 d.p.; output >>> -19.9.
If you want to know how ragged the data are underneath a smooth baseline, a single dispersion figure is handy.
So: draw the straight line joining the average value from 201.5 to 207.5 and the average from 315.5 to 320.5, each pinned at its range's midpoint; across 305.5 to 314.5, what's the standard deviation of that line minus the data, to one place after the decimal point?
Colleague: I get 0.3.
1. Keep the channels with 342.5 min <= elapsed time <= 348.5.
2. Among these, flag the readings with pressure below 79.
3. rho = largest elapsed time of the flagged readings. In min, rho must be 348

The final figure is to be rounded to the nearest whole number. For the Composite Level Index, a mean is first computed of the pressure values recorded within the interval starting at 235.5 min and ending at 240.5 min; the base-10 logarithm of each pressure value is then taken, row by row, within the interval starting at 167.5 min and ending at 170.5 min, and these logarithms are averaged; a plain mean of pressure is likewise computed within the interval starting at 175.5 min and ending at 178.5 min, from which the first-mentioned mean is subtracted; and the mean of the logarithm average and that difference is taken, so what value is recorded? 13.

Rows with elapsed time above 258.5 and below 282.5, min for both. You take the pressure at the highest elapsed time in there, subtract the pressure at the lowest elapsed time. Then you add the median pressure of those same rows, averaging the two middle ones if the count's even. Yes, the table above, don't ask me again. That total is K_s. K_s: 83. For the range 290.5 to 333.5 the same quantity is 83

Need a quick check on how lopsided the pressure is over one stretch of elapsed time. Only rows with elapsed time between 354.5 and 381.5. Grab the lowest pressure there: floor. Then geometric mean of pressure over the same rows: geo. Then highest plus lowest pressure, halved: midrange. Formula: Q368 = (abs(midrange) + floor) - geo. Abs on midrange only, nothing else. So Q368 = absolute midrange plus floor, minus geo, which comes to 62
